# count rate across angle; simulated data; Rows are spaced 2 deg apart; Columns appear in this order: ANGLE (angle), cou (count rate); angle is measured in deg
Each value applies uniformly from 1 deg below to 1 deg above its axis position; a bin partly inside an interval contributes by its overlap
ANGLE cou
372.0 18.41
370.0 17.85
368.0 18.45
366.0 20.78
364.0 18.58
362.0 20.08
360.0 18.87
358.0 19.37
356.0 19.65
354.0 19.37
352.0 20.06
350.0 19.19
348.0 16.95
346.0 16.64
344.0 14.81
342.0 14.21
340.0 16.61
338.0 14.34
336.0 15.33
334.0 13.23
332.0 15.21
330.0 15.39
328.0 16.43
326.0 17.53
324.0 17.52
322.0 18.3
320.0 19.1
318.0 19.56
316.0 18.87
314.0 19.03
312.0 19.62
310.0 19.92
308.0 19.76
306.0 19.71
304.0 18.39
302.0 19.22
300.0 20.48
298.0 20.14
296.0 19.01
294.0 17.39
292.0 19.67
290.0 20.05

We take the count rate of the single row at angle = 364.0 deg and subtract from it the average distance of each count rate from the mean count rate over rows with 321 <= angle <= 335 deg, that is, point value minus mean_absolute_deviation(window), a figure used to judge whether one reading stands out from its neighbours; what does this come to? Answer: 17.2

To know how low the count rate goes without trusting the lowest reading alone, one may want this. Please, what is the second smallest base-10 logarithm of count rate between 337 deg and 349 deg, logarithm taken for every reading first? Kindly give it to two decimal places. 1.16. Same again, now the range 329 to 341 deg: 1.16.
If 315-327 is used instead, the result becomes 1.24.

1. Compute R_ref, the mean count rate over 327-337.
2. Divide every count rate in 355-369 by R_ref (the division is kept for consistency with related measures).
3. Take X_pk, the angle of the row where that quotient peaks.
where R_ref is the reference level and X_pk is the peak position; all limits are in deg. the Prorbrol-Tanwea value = 366.0 deg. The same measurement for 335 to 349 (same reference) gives 348.0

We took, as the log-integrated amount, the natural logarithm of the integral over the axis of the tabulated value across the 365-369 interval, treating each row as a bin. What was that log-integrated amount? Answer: 4.36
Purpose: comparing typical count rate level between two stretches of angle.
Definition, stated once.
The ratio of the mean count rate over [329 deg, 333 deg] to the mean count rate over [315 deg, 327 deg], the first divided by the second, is 0.8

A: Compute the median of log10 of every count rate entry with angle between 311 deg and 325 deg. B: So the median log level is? 1.28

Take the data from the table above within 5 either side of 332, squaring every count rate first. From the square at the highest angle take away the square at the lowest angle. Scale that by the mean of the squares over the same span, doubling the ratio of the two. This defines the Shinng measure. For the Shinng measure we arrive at -0.30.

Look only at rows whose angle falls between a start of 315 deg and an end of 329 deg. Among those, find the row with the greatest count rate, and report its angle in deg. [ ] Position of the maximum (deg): 318.0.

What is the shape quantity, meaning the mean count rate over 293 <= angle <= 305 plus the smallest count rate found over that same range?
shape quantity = 36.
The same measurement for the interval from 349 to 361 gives 38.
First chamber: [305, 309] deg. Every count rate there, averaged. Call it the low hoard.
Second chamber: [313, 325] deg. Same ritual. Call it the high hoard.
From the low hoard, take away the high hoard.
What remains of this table 1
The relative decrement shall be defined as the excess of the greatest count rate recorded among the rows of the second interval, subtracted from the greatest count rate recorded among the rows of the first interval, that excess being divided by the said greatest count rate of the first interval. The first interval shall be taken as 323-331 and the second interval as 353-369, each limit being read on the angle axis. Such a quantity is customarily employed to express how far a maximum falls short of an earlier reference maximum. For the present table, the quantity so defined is -0.19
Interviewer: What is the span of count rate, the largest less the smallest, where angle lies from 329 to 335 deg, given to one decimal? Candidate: 2.2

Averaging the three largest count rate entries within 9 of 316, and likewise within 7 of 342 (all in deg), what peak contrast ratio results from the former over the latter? 1.2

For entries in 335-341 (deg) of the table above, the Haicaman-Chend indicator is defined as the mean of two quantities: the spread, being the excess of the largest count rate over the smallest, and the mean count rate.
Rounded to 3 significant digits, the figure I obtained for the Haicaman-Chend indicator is 8.85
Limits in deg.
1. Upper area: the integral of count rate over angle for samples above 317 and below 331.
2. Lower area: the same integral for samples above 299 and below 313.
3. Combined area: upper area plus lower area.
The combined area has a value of 522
